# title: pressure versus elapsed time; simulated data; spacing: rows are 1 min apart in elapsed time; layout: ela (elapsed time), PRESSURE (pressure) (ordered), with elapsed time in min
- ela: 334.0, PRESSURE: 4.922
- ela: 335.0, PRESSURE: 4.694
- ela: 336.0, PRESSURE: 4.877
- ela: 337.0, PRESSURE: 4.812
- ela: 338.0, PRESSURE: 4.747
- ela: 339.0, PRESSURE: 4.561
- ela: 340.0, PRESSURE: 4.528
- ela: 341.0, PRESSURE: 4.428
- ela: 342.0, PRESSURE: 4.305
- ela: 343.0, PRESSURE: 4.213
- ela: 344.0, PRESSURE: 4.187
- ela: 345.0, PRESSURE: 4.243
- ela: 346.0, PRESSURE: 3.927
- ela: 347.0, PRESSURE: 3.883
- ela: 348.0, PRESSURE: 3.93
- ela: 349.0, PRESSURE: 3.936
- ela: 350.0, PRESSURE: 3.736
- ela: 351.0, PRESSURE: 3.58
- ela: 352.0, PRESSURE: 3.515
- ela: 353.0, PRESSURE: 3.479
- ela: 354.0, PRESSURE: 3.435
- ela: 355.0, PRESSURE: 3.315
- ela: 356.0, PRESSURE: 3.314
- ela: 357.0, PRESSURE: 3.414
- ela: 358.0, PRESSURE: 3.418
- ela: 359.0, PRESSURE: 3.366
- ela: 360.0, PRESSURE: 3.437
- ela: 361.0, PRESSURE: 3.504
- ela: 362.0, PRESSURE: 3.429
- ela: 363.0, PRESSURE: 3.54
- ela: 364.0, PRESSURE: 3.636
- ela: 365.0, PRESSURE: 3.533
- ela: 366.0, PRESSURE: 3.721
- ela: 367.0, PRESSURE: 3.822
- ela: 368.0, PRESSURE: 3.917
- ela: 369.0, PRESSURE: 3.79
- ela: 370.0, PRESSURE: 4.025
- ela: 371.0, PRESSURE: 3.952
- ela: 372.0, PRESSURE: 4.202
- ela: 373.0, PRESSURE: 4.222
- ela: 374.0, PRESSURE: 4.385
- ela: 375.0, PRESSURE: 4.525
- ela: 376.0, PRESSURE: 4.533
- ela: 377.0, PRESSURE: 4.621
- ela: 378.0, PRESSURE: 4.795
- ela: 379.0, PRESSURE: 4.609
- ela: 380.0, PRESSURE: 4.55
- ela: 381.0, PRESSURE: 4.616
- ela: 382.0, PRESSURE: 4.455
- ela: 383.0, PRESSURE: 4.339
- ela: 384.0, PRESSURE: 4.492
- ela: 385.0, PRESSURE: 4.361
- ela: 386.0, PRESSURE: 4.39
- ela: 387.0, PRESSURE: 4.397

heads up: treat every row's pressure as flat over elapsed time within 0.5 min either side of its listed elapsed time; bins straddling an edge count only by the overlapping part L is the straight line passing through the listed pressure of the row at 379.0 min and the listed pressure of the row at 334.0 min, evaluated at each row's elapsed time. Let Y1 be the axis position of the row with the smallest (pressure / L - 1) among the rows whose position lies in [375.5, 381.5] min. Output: 376.0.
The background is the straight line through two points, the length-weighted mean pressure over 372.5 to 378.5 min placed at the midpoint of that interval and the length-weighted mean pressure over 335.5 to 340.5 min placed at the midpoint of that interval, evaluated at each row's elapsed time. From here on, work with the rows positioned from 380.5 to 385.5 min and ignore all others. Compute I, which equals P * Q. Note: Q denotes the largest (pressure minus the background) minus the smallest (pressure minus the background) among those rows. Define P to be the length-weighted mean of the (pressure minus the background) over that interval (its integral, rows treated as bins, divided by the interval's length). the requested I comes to -0.01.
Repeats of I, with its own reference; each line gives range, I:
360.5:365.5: -0.23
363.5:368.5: -0.33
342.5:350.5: -0.32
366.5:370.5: -0.16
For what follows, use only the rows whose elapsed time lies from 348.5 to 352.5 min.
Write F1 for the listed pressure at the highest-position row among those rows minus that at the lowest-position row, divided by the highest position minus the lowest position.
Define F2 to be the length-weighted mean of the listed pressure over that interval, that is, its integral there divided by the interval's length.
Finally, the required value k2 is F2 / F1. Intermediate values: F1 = -0.14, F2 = 3.7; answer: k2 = -26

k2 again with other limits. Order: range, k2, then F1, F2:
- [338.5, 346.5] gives -47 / -0.09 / 4.3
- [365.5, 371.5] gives 84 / 0.05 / 3.9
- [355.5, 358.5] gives 65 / 0.05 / 3.4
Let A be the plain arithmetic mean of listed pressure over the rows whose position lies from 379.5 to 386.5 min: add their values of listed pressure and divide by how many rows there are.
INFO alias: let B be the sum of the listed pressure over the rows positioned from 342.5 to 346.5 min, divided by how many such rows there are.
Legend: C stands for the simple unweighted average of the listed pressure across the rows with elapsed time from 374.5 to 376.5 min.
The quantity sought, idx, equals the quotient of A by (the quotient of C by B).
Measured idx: 4.1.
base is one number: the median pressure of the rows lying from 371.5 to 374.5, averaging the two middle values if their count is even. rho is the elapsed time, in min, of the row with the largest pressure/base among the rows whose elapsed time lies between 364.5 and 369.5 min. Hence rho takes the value 368.0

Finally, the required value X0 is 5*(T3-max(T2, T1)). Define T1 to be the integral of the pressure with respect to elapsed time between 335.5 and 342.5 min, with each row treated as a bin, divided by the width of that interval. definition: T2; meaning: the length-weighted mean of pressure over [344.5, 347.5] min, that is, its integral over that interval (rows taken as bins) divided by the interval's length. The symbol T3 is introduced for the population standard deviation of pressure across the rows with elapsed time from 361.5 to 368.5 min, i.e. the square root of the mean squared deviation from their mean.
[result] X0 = -22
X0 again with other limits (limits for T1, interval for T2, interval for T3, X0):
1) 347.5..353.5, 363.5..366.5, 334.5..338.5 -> -18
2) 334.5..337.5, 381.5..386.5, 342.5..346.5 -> -23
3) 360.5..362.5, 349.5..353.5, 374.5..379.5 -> -17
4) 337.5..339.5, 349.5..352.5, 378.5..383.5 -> -23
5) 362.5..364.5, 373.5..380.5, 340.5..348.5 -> -22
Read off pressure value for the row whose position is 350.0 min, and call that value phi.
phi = 3.736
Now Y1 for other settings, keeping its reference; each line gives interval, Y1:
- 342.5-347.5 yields 347.0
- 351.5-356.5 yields 355.0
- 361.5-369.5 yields 362.0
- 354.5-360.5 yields 355.0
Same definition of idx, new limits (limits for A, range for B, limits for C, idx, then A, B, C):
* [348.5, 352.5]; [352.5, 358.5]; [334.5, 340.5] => 2.7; 3.69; 3.4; 4.70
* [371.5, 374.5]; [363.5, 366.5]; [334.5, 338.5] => 3.2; 4.27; 3.6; 4.78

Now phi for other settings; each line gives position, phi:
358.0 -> 3.418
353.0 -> 3.479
